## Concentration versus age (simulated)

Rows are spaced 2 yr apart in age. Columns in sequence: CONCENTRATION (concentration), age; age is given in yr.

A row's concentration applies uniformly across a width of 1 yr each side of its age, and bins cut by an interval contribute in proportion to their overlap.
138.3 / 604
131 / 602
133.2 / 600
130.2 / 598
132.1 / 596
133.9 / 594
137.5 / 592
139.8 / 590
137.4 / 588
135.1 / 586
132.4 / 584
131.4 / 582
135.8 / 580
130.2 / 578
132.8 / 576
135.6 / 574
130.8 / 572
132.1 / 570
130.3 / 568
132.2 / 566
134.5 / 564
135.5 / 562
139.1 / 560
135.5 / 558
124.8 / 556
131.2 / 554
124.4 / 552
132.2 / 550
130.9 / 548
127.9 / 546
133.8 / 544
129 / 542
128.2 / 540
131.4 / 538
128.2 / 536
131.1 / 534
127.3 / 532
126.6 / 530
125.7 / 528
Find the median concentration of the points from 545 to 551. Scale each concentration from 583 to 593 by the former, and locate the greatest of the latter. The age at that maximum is 590 yr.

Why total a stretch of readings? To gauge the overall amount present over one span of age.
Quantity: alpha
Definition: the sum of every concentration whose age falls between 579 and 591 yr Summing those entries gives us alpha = 812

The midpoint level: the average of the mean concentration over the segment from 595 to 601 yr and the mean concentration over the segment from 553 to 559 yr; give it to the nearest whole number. 131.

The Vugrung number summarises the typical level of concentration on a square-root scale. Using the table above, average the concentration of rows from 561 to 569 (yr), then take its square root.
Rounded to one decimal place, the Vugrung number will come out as 11.5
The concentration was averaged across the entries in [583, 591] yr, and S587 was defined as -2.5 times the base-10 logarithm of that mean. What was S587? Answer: -5.34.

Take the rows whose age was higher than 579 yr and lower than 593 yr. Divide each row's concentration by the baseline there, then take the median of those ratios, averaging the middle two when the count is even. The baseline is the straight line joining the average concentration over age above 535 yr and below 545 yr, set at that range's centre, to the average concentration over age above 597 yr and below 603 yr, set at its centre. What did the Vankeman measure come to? 1.04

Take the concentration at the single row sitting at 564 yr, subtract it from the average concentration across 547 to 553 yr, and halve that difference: -2.7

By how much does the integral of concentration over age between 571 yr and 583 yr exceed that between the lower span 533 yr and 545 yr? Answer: 30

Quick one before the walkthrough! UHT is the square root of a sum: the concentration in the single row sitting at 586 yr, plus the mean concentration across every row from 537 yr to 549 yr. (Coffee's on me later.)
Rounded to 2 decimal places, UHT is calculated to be 16.29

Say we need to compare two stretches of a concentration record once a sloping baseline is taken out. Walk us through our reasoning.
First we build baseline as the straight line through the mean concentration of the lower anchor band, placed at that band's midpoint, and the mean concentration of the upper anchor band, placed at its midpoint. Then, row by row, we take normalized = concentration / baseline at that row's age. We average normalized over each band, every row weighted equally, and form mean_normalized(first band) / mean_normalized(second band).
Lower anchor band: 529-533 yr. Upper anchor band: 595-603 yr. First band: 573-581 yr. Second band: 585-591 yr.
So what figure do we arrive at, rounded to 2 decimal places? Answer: 0.98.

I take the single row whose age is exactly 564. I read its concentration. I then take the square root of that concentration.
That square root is 11.6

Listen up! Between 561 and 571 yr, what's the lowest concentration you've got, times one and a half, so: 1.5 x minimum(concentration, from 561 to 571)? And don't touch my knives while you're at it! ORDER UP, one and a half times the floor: 195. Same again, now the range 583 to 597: 198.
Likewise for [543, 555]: 187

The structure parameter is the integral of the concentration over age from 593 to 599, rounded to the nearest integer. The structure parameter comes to 792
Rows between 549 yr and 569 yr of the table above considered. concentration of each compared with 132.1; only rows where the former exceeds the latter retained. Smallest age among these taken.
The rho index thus 550 yr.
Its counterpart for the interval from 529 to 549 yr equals 544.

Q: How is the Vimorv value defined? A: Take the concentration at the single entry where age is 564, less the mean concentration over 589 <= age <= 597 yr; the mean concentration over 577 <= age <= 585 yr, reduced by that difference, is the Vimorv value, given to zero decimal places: 134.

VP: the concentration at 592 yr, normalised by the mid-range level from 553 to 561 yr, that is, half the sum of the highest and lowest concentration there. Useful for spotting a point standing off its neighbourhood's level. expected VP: 1.04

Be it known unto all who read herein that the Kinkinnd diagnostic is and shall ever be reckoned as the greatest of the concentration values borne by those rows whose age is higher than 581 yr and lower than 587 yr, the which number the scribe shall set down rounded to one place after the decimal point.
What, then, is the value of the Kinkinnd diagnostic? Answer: 135.1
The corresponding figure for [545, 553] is 132.2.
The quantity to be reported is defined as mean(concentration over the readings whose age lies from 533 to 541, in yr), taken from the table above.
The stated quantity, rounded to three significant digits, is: 130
